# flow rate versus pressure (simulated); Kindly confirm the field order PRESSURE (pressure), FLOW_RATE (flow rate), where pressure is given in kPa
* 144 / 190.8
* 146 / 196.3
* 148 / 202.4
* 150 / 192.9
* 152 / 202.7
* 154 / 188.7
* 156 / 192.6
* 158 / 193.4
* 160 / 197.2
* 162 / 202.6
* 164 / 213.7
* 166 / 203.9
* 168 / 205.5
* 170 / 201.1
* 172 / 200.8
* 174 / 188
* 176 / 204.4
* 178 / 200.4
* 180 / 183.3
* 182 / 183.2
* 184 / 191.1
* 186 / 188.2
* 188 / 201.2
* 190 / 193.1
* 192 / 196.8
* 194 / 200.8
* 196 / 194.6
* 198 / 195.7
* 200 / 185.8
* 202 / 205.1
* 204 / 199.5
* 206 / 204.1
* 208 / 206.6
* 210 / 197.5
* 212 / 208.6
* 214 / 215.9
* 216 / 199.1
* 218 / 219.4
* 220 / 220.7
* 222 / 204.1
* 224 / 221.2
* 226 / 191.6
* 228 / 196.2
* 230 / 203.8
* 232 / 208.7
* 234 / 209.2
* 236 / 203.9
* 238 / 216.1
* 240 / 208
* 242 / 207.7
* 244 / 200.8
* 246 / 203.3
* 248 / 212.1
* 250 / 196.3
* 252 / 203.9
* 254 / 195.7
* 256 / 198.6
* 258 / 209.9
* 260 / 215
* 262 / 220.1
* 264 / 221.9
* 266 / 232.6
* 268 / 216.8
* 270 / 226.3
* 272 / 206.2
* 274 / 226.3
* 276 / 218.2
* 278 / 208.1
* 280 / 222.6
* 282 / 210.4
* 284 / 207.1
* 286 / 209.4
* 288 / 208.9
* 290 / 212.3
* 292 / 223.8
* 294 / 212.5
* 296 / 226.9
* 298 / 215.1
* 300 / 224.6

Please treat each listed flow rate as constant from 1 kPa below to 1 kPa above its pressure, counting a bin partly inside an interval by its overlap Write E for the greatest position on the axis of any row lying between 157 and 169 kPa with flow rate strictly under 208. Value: 168 kPa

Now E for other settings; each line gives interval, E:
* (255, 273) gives 272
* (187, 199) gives 198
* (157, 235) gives 230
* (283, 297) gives 284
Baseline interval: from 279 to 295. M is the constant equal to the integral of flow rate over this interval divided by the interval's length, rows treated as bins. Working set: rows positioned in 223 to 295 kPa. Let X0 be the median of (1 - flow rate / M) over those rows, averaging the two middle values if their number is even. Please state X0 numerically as 0.02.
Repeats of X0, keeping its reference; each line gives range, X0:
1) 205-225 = 0.03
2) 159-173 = 0.05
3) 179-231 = 0.07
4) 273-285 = 0.00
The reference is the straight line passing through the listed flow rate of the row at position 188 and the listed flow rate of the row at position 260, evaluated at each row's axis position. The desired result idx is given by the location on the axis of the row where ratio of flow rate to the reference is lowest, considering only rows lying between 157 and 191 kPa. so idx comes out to 182 kPa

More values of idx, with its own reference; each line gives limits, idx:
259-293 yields 284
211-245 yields 226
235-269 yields 254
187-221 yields 200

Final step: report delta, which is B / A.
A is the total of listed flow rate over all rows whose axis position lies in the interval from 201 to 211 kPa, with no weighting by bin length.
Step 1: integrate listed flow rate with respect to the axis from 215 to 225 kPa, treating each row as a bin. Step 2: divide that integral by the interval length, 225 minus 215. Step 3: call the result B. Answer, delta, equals 0.210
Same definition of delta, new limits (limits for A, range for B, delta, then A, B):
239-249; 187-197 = 0.191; 1032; 197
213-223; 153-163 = 0.184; 1059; 195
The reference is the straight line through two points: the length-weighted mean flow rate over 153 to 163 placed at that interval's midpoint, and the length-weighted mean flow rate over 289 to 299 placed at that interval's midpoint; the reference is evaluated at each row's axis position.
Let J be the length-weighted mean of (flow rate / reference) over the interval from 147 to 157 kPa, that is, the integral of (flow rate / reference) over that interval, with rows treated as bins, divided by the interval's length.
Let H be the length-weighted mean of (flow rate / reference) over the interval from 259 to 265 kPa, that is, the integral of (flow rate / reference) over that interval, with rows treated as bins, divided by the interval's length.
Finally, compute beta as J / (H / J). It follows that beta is 0.99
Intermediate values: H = 1.03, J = 1.01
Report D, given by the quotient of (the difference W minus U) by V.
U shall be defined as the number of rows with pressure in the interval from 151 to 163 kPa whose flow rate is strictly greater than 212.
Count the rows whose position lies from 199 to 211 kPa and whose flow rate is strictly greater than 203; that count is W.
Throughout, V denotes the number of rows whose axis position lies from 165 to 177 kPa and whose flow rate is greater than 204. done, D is 1.5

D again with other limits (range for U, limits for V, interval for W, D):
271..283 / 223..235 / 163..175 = 0.0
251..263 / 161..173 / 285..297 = 2.0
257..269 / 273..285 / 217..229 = -0.2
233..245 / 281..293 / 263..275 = 0.8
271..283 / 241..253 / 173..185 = -1.0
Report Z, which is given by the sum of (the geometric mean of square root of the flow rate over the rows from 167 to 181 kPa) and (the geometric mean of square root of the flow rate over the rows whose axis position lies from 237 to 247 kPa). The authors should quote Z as 28.4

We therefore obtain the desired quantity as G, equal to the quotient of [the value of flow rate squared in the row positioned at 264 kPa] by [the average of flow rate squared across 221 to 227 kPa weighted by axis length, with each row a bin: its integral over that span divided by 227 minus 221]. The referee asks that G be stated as 1.16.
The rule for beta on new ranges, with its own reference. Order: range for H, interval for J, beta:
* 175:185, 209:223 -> 1.08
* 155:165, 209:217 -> 0.99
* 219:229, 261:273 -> 1.06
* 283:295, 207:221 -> 1.08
